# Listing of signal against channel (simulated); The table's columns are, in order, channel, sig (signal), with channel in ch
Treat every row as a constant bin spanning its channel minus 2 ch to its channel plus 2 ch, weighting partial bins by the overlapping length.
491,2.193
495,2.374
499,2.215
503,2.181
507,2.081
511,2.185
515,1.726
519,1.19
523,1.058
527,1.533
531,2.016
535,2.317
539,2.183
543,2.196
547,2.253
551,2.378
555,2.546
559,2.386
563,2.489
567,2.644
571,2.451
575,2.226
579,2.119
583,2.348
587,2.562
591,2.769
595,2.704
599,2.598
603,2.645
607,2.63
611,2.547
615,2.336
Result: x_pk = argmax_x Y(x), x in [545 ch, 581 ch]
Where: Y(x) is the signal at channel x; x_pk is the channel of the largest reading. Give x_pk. 567 ch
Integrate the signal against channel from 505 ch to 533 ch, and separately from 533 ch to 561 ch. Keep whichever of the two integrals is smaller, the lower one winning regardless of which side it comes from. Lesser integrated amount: 47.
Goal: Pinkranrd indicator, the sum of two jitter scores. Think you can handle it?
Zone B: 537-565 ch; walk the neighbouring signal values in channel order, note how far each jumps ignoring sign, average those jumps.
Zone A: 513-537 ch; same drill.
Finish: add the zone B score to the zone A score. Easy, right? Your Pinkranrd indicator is 0.49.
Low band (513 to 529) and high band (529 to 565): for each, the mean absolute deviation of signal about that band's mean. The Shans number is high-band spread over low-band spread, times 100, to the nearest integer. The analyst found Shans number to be 51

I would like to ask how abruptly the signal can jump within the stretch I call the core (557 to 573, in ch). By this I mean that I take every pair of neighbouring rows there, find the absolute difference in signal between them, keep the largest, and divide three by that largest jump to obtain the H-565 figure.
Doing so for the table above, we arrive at 16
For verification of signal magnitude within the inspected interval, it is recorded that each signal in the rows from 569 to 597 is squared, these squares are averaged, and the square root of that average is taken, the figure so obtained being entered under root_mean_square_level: 2.5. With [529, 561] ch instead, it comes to 2.3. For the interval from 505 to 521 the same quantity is 1.8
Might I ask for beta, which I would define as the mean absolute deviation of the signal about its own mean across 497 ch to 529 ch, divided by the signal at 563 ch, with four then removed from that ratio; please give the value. -3.84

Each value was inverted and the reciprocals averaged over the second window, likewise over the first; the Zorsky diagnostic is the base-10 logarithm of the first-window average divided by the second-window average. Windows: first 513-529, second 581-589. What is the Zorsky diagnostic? 0.27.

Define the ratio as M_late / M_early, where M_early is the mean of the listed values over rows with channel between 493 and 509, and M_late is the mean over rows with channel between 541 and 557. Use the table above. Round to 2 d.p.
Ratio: 1.06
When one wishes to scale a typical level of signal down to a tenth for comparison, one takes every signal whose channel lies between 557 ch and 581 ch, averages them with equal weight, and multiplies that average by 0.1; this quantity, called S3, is 0.239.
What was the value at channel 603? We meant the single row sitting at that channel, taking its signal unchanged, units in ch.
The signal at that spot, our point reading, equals 2.645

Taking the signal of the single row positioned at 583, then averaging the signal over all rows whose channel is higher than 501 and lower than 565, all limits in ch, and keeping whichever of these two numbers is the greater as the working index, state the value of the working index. 2.35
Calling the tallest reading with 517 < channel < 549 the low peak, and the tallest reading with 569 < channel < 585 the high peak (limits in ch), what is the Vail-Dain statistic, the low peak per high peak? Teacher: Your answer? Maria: 0.95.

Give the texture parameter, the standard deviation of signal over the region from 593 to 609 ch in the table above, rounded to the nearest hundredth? 0.04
